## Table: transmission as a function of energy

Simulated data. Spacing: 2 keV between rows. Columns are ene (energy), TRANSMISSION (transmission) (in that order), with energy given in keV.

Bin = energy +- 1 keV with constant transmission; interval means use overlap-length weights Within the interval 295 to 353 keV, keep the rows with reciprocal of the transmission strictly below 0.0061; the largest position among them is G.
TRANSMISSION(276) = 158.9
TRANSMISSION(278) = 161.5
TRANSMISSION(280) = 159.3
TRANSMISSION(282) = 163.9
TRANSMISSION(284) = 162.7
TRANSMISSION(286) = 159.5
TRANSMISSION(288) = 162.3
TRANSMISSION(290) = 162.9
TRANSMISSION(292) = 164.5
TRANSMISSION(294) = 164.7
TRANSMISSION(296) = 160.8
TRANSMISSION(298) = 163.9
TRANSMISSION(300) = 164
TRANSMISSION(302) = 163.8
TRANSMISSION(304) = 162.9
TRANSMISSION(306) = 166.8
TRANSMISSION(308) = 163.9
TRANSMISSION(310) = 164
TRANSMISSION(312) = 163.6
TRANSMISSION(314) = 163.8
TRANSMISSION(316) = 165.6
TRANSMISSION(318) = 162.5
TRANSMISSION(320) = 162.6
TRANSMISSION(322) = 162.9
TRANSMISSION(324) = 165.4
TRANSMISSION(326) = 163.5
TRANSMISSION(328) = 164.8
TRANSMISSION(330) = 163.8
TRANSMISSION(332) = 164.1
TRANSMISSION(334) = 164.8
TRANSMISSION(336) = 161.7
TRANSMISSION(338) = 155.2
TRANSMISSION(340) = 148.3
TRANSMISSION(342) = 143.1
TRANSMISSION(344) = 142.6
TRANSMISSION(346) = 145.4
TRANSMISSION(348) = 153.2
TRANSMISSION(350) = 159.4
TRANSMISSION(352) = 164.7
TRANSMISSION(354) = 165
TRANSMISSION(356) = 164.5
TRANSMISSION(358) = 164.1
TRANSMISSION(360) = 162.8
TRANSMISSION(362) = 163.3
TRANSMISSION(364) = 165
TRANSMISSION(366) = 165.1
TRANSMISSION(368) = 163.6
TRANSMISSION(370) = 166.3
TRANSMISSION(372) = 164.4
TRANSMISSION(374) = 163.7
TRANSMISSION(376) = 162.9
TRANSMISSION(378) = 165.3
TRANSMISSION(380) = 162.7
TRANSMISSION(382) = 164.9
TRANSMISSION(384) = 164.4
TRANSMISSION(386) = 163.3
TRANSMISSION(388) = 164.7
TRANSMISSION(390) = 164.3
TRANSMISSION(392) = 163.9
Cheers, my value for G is 352 keV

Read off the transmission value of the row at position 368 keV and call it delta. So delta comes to 163.6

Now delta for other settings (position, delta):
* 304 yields 162.9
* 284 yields 162.7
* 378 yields 165.3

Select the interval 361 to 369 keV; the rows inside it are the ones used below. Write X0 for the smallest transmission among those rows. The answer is 163.3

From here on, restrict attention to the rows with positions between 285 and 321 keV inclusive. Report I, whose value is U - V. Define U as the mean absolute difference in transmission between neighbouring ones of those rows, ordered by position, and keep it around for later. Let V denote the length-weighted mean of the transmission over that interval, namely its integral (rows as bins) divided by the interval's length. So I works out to -162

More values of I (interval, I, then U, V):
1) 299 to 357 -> -158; 2.4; 161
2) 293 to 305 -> -162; 1.6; 163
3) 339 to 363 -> -154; 2.8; 156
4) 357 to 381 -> -163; 1.5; 164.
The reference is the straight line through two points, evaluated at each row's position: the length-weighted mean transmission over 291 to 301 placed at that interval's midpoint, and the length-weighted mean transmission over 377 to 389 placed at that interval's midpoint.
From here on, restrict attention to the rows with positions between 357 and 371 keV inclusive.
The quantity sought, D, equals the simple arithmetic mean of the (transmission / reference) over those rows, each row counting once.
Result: 1.00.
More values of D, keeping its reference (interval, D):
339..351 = 0.91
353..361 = 1.00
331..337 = 1.00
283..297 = 0.99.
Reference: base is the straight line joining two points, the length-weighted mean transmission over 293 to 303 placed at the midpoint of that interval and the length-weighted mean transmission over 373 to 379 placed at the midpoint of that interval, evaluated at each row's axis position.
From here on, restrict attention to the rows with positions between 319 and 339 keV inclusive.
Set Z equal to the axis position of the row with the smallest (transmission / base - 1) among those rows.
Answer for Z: 338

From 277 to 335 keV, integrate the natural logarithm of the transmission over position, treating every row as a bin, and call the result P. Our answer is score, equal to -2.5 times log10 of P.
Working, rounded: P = 296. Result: -6.2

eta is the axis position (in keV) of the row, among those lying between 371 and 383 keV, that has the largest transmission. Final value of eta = 378 keV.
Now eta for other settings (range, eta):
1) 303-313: 306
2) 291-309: 306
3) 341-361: 354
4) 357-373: 370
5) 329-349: 334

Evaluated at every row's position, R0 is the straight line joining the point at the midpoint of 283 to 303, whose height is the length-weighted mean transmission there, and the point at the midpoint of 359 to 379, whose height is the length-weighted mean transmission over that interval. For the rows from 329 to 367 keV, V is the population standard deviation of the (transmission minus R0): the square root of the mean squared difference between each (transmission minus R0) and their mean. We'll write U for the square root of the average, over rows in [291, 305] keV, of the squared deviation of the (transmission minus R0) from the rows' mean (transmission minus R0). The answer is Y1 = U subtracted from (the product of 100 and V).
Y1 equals 784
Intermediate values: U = 1.2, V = 7.9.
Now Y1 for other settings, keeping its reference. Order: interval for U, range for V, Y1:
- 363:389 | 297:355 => 705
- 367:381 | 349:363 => 176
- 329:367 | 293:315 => 124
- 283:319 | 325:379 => 703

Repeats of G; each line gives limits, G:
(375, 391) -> 390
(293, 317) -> 316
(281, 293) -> 292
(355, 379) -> 378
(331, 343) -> 334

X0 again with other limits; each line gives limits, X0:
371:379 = 162.9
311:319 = 162.5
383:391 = 163.3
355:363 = 162.8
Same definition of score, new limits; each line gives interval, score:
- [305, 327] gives -5.1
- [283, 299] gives -4.8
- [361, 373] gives -4.5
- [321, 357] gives -5.7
